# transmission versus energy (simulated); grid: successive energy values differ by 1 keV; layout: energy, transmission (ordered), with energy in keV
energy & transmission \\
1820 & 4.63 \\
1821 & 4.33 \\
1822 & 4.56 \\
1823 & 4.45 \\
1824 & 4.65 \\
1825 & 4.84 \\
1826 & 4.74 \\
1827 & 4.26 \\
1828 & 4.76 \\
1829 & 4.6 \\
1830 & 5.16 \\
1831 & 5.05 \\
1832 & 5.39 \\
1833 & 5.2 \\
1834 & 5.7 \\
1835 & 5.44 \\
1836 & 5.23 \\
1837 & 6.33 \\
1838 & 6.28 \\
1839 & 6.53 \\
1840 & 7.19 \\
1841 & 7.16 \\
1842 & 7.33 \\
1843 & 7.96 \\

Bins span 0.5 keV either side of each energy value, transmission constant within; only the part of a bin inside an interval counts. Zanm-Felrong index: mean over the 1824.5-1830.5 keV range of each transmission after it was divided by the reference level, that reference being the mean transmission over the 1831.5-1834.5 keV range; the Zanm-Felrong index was 0.87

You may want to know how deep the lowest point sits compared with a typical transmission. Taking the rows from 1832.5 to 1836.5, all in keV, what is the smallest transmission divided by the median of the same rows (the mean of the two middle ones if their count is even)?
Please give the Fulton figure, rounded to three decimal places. 0.975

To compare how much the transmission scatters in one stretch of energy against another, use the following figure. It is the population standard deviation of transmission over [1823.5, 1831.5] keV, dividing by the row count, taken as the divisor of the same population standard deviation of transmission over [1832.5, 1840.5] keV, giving 2.6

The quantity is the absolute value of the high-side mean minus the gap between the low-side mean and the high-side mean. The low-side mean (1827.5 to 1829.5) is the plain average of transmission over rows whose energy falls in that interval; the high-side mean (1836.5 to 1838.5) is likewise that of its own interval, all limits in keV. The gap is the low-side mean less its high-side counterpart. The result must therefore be 7.9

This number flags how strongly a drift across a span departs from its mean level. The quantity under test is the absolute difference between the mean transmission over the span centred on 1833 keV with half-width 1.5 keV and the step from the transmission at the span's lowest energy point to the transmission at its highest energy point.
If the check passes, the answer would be 5.1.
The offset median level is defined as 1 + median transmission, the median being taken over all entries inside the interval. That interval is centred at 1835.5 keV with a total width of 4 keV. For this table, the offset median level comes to 6.6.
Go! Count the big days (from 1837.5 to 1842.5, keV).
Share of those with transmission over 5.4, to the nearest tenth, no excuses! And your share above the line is 1.0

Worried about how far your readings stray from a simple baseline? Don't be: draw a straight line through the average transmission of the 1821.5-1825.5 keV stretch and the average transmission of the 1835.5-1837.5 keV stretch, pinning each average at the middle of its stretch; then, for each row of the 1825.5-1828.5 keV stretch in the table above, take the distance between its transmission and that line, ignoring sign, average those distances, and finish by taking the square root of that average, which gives 0.59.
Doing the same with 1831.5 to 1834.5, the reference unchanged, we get 0.37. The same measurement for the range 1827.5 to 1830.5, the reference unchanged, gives 0.52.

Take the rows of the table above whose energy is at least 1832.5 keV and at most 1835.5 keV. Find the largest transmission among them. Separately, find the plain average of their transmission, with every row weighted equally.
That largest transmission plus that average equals 11.1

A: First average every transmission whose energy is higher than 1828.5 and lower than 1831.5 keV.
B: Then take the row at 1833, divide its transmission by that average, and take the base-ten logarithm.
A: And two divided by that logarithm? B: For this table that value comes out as 89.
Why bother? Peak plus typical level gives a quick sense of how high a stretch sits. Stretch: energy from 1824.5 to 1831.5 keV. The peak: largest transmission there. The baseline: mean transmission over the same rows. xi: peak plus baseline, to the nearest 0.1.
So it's 9.9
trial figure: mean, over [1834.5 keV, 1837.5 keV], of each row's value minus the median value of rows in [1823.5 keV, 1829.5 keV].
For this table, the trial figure 1.0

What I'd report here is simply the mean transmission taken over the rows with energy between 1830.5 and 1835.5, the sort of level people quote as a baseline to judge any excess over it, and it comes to 5.4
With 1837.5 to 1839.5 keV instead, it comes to 6.4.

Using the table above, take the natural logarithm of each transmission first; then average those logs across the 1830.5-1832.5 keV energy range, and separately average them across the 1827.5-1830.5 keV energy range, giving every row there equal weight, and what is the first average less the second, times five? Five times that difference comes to 0.38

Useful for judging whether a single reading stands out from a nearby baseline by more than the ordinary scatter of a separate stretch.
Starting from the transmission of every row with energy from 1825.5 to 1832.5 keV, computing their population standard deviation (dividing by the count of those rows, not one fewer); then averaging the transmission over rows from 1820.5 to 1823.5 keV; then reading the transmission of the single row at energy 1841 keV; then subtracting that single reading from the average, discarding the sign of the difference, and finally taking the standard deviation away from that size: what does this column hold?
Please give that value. 2.4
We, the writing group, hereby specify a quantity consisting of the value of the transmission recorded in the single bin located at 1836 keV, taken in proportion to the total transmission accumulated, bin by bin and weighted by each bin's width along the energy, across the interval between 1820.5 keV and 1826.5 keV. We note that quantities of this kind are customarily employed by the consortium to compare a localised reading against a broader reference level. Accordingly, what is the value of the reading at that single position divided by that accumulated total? 0.19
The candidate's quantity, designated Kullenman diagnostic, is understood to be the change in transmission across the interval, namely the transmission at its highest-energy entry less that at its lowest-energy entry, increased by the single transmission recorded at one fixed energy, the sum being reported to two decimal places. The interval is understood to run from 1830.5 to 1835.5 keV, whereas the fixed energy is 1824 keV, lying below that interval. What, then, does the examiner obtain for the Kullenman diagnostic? 5.04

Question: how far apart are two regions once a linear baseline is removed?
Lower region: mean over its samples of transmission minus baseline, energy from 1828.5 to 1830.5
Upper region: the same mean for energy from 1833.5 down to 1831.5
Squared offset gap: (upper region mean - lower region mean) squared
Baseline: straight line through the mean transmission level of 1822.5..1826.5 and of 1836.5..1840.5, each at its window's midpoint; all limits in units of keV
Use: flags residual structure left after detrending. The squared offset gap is 0.000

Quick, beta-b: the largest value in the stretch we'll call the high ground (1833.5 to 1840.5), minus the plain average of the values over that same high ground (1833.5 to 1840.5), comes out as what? 1.1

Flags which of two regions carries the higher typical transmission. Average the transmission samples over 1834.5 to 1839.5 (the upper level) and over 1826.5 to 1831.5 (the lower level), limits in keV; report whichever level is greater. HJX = 6.0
